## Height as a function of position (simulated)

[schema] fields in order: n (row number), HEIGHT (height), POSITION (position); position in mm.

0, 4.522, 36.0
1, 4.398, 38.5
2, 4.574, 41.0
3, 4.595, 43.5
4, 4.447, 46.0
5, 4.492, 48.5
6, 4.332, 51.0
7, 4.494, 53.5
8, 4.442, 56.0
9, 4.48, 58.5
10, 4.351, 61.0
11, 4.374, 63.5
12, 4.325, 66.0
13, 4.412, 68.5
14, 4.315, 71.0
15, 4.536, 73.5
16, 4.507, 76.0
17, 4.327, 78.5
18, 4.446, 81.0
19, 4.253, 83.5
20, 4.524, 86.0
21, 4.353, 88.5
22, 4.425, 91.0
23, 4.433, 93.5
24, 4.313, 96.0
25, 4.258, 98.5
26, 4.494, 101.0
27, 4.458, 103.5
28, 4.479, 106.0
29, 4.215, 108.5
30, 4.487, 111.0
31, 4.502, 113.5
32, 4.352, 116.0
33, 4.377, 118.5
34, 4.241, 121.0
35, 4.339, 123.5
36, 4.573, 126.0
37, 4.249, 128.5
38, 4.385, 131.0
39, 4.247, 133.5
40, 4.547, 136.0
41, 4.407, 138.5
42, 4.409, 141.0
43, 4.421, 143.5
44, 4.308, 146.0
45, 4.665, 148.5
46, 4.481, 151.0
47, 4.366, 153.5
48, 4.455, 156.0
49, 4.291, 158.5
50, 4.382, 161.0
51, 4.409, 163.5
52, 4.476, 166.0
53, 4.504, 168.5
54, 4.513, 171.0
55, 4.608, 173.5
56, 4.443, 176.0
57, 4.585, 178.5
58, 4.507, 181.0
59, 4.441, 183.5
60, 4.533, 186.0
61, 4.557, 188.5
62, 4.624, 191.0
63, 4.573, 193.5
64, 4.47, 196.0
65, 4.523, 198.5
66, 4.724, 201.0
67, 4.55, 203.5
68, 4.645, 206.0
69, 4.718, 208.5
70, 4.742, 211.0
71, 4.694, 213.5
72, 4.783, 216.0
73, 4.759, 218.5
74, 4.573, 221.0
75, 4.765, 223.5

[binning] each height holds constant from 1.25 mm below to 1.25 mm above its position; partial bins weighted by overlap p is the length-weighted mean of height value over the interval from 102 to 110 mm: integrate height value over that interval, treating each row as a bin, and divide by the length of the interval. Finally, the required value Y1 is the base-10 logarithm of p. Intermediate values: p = 4.39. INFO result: 0.643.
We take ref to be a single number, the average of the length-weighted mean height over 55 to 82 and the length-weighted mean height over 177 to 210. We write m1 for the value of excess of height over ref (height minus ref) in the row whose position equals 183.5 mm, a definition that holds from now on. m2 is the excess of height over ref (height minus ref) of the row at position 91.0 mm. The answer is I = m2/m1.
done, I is 1.3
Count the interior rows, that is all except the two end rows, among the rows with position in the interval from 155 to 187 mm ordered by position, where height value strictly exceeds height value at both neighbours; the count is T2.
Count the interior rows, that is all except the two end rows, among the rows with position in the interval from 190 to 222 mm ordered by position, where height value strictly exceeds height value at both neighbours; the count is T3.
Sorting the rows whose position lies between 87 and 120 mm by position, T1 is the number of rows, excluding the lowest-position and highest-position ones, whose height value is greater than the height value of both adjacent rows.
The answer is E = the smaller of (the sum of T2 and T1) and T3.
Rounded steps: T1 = 4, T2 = 2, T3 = 3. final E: 3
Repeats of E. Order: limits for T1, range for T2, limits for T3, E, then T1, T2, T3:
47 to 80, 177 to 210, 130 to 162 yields 4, 5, 2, 4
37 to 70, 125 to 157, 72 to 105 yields 4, 5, 4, 4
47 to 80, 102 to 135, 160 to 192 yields 2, 5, 5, 2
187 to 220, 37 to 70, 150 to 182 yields 3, 4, 5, 3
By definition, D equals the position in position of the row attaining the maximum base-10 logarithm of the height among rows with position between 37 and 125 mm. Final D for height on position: 43.5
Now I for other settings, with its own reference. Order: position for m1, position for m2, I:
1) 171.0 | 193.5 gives 3.8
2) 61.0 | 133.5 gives 1.7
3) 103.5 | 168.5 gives -0.4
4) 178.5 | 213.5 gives 2.2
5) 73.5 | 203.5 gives 1.3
